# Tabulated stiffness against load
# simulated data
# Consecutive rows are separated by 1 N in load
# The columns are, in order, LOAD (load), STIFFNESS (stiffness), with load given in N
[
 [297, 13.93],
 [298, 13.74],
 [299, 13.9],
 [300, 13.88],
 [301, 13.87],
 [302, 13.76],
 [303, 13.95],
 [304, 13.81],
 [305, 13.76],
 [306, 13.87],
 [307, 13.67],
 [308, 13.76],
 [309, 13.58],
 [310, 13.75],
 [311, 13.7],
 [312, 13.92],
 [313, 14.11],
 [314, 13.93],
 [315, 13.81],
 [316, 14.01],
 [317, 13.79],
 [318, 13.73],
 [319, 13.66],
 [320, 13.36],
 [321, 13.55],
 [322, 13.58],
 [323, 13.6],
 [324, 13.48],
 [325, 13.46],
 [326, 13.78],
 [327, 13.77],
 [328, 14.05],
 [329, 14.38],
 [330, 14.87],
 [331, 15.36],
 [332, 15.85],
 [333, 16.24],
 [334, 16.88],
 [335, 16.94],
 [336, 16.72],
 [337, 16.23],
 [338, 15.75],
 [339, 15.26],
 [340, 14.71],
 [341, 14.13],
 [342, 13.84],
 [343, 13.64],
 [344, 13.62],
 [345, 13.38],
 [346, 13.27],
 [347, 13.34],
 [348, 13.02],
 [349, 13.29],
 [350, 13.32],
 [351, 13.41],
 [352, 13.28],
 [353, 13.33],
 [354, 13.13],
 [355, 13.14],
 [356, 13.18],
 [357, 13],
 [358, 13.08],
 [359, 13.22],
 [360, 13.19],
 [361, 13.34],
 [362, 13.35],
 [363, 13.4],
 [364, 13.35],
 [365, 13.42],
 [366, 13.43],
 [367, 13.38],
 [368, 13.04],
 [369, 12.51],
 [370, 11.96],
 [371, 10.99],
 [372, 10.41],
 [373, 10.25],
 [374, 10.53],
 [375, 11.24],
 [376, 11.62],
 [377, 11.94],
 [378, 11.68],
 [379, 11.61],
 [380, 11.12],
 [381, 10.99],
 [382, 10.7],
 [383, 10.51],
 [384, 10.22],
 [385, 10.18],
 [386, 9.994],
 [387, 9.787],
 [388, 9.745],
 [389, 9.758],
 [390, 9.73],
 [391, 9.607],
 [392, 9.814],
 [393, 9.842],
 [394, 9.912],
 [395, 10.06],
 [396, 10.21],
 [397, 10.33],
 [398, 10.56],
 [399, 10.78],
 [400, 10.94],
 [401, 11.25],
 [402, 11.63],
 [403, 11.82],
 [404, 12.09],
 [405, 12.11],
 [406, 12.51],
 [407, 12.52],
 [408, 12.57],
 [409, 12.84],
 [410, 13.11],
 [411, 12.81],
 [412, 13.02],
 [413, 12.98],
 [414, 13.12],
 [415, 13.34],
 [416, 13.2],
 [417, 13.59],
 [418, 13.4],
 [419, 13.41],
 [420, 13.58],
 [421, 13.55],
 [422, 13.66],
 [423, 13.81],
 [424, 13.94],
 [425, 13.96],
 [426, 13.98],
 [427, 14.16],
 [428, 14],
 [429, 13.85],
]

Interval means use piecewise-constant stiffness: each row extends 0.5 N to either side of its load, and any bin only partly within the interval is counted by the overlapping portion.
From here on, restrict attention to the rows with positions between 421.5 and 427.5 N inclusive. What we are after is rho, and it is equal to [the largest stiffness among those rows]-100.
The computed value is -85.8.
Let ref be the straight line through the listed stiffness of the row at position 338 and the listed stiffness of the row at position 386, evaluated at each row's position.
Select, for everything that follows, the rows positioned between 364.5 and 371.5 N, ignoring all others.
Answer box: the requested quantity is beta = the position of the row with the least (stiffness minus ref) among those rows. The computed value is 371 N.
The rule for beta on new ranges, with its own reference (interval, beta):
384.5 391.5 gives 387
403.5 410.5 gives 404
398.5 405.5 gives 399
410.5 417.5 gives 411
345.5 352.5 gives 348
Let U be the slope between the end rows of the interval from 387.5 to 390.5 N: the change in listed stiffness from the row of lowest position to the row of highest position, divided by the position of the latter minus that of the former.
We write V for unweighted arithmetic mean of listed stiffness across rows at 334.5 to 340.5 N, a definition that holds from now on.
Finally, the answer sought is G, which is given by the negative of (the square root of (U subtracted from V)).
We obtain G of -4.0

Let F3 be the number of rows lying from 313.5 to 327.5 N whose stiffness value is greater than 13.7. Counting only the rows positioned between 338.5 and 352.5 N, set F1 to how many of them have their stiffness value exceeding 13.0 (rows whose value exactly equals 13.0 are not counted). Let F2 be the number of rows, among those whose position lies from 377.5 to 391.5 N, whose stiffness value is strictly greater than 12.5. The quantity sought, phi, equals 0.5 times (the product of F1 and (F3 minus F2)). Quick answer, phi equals 49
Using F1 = 14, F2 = 0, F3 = 7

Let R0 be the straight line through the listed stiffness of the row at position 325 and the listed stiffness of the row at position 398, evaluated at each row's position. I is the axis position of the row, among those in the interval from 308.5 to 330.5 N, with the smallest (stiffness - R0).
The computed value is 309 N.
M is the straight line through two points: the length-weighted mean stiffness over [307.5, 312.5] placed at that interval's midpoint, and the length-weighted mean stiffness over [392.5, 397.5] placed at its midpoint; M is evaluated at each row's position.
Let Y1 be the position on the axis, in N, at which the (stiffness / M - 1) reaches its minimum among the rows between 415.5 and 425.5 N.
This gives 416 N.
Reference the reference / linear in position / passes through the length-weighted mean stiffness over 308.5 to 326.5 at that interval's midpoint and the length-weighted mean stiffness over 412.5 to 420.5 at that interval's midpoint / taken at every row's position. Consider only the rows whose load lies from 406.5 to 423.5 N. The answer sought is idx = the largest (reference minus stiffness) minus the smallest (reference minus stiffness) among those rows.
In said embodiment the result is 1.4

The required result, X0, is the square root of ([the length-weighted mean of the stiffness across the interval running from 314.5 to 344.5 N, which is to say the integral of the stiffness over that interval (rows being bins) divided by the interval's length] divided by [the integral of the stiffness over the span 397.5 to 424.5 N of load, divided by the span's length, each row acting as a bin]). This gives 1.07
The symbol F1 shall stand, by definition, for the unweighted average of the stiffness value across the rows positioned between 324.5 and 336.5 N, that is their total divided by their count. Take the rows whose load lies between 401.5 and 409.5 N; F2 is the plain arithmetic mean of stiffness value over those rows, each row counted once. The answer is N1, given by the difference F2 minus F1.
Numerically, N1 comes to -2.9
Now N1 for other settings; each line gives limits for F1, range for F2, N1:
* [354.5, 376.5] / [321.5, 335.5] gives 2.2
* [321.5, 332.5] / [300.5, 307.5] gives -0.4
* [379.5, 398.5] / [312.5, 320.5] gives 3.6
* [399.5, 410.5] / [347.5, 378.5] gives 0.5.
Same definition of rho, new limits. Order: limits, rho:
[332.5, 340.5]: -83.1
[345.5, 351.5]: -86.6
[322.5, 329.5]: -85.6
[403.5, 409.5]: -87.2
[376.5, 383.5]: -88.1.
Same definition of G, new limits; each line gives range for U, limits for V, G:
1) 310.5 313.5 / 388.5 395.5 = -3.1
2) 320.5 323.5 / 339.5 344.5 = -3.7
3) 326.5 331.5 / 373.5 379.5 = -3.3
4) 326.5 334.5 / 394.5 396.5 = -3.1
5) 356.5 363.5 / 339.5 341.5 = -3.8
